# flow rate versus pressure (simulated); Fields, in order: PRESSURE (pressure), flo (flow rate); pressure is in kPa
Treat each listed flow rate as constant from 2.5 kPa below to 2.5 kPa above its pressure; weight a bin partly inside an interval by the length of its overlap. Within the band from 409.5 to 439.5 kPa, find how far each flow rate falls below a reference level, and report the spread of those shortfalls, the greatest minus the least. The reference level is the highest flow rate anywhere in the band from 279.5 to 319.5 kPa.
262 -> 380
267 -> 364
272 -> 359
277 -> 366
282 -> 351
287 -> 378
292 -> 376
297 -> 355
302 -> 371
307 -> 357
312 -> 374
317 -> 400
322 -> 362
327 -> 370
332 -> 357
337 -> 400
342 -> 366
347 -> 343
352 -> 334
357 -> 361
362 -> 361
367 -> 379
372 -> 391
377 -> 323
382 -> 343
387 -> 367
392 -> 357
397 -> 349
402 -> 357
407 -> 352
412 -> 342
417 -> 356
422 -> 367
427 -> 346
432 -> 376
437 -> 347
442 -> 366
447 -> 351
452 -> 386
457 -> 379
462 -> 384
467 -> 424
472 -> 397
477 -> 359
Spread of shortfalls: 34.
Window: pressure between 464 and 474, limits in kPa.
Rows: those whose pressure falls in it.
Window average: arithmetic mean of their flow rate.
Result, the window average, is 410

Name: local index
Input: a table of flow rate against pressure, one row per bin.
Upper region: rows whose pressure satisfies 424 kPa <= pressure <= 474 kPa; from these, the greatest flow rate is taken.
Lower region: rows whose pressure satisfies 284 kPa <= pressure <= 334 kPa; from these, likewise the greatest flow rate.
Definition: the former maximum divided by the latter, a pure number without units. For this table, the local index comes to 1.06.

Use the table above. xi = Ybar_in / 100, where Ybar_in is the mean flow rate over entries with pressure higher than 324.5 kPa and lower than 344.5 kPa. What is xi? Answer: 3.73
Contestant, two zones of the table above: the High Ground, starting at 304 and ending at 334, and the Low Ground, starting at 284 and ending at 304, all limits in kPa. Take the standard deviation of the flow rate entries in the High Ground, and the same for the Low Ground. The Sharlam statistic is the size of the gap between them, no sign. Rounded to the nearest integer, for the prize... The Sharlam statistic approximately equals 6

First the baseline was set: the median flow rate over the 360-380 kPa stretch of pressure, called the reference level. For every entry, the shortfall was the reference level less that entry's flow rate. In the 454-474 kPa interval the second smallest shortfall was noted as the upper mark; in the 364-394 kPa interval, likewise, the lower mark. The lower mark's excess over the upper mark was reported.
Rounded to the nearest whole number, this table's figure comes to 18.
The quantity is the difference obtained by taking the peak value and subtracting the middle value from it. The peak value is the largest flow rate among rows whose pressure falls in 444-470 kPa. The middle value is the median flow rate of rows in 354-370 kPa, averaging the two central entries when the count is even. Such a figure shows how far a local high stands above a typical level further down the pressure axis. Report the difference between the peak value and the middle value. 63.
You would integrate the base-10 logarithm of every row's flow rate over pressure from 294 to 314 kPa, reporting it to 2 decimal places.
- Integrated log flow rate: 51.23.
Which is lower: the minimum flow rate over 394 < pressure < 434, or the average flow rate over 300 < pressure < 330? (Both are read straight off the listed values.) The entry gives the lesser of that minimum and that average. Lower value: 342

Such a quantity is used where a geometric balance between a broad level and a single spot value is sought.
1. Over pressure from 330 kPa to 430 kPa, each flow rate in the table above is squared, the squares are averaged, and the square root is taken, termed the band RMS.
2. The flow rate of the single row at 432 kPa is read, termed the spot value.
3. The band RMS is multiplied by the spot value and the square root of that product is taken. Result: 367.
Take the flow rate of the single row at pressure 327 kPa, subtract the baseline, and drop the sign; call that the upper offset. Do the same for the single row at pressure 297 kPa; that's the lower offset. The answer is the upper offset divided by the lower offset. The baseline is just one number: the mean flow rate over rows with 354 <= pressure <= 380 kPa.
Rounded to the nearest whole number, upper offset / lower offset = 1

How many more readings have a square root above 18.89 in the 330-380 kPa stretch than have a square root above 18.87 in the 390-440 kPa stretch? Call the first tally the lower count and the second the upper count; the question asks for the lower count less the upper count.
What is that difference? 3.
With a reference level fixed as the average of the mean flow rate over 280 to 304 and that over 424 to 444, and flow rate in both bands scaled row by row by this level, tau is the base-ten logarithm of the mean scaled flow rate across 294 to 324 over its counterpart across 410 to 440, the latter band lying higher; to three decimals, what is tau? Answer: 0.017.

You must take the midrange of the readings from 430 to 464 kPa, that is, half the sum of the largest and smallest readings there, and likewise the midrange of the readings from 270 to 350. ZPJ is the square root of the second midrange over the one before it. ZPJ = 1.01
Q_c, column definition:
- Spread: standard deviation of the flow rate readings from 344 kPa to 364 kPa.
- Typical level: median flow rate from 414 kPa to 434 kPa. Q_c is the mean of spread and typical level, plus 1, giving 188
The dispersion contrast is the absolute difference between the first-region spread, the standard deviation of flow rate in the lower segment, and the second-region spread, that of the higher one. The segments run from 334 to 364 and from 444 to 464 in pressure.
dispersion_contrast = 7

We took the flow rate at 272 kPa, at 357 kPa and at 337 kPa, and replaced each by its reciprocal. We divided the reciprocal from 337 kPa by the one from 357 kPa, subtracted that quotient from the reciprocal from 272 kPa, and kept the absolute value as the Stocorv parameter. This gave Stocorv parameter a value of 0.90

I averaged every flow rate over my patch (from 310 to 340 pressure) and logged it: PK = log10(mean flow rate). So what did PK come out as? 2.58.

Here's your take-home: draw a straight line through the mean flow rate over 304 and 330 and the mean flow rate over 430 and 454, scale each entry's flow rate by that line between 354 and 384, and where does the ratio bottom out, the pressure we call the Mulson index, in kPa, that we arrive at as 377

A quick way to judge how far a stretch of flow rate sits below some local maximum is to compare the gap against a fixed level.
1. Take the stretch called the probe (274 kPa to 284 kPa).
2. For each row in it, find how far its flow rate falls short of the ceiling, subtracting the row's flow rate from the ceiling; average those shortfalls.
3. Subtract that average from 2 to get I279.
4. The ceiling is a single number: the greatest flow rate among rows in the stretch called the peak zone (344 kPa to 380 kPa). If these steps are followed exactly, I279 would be -30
